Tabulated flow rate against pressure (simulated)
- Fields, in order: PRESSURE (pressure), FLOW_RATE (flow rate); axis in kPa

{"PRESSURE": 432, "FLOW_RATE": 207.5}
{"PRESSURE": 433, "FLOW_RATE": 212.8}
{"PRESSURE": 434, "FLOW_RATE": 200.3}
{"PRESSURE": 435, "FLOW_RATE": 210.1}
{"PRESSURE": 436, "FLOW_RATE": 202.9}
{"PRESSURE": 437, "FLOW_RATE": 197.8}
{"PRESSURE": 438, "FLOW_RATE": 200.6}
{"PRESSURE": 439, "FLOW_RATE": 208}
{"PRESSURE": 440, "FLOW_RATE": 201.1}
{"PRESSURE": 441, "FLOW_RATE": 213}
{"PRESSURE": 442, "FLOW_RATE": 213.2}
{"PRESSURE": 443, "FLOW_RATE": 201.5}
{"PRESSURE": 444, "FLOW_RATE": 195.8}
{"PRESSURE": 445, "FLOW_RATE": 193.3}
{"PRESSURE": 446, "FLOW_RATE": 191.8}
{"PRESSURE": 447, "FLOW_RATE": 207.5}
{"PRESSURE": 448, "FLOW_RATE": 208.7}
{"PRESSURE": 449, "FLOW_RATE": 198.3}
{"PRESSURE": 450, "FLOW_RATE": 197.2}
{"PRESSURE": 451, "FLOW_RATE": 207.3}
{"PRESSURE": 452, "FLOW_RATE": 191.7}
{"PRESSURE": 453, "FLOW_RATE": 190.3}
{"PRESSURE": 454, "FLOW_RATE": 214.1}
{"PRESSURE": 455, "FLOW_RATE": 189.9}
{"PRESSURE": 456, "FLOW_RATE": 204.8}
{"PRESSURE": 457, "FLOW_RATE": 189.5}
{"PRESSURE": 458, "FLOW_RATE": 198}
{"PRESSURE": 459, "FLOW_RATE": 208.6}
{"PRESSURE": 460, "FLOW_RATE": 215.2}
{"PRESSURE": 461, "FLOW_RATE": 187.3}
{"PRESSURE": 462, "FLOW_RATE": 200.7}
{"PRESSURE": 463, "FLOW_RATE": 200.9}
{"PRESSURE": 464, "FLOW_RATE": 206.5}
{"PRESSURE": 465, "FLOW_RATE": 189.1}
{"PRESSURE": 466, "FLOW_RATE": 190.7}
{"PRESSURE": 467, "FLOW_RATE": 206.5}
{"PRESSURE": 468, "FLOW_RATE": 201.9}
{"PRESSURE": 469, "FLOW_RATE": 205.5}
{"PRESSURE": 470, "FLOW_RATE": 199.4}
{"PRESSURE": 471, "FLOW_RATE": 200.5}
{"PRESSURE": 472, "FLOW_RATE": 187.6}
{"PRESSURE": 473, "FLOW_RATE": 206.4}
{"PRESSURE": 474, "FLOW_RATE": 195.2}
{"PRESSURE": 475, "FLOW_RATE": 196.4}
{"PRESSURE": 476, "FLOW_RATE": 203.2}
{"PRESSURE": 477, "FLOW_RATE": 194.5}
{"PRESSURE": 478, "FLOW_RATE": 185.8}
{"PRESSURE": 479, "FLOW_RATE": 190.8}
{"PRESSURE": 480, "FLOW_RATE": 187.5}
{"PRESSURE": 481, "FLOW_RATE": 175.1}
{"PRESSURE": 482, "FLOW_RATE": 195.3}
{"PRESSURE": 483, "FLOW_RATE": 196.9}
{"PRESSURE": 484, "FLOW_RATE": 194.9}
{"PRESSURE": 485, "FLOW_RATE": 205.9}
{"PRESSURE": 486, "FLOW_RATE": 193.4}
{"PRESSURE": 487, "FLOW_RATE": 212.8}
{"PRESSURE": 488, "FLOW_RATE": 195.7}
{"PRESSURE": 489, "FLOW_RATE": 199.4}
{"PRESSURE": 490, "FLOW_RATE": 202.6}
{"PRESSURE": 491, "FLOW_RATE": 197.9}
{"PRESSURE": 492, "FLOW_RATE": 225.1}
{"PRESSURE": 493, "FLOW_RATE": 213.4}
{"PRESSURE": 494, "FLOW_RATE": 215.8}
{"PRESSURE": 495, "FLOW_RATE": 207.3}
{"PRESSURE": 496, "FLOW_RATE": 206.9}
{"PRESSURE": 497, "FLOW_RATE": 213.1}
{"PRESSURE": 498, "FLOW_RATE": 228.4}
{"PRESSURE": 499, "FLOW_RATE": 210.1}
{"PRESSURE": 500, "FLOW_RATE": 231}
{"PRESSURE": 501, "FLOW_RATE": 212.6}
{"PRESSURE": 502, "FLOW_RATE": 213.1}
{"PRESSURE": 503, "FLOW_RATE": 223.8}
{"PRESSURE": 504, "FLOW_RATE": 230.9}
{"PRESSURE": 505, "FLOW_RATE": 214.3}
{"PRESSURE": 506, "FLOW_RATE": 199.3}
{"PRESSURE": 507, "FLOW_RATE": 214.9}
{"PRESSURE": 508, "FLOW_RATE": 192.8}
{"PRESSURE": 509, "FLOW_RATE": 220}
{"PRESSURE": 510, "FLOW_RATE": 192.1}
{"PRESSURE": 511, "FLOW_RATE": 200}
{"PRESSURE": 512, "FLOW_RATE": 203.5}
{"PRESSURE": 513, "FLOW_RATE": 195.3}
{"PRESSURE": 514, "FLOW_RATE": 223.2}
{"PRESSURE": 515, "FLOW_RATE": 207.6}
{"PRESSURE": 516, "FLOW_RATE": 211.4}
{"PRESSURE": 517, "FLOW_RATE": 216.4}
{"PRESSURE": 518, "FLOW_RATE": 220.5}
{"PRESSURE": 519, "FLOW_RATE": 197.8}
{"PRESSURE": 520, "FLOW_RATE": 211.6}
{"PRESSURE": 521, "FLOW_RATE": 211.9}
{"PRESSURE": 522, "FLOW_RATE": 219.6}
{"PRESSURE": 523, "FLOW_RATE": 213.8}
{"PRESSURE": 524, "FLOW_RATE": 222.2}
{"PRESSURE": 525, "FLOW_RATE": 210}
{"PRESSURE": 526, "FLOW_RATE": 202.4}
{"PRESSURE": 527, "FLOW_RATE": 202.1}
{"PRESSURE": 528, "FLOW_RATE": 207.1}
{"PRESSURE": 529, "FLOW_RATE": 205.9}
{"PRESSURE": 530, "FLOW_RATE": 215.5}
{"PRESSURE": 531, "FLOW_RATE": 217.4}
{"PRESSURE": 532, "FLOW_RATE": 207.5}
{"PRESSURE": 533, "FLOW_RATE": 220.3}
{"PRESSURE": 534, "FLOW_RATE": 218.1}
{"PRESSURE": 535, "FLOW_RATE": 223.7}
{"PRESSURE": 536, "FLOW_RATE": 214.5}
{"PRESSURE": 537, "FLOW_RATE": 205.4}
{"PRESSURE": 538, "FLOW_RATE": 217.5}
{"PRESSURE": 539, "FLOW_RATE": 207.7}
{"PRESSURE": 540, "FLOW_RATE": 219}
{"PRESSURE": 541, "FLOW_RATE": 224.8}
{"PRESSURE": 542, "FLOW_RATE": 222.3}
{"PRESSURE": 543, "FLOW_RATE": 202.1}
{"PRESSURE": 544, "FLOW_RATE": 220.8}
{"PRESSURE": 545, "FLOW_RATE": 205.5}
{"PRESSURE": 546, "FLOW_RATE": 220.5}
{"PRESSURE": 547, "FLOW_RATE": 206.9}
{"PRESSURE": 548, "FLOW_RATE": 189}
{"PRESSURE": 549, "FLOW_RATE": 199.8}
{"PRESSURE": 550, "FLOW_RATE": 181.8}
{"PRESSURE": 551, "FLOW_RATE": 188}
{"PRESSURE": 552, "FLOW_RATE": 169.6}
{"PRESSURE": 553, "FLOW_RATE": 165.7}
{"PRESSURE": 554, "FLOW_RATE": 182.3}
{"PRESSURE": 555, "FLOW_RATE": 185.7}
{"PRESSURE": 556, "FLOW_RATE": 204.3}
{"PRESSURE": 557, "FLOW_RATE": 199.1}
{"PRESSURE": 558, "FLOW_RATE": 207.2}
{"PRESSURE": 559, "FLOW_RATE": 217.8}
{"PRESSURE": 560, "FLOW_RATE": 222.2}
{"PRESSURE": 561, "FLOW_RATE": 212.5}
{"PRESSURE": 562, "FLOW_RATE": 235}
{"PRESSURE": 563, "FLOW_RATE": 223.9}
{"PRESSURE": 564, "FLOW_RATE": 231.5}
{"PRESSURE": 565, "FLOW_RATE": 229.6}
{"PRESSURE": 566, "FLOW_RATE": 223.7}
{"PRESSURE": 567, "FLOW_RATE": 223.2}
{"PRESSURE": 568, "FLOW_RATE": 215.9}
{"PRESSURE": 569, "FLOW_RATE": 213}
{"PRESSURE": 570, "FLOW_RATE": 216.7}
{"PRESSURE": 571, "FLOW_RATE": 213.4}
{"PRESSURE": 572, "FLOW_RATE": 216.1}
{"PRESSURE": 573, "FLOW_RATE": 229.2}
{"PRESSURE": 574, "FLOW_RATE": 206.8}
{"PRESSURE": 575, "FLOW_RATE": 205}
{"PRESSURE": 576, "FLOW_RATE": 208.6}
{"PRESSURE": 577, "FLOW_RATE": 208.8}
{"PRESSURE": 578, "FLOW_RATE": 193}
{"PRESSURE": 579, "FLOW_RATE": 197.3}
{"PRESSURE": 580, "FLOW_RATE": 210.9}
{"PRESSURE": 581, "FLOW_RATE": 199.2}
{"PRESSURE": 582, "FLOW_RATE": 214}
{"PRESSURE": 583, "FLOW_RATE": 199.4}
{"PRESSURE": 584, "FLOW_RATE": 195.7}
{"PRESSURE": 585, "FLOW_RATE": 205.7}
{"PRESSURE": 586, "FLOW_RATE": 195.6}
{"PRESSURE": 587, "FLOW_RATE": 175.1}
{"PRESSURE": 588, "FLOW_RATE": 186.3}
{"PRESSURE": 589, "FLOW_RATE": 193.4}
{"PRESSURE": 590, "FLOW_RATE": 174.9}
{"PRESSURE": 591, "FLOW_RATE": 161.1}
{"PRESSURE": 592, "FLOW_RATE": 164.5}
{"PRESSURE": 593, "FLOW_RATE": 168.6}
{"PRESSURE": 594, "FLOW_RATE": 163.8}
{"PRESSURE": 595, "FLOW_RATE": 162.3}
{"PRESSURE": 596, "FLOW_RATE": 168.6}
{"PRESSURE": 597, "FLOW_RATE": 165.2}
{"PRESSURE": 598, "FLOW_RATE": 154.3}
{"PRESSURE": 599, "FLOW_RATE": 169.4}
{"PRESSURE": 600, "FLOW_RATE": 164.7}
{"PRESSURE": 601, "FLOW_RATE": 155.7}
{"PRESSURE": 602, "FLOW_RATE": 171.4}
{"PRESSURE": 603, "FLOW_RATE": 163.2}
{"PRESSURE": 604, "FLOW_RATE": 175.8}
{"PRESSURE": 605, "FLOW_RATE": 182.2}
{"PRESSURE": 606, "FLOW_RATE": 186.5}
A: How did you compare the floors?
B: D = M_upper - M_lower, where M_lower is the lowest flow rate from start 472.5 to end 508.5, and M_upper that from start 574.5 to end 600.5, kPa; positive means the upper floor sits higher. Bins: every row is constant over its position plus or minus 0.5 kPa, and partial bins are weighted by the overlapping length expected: -21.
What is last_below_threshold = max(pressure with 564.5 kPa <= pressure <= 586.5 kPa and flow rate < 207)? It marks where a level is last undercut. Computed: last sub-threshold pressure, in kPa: 586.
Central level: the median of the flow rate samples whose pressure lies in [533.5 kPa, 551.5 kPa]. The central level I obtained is 211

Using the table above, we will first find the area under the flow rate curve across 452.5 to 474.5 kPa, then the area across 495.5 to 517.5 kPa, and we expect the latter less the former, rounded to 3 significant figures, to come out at 272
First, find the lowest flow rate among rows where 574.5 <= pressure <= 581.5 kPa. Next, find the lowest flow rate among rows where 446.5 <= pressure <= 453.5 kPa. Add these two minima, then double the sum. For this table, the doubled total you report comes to 767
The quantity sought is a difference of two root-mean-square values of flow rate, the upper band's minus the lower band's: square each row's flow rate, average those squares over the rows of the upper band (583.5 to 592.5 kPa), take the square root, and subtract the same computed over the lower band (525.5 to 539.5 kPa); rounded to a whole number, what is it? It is -28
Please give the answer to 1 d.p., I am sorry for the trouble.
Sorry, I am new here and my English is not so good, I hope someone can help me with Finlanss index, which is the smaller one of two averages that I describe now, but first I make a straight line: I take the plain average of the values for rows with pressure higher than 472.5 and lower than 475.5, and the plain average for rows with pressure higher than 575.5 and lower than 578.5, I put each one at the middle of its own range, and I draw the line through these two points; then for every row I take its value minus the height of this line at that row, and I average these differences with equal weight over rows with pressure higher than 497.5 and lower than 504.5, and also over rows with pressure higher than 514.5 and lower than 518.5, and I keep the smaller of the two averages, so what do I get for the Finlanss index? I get 12.9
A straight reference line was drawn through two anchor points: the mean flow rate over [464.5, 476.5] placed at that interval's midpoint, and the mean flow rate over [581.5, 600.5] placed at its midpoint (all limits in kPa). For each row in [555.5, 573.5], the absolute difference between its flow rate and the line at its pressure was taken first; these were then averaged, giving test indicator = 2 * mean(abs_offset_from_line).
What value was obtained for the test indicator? 72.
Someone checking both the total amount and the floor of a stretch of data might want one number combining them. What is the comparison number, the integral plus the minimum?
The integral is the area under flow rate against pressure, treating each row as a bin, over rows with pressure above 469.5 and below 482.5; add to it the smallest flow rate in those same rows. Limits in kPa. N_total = 2693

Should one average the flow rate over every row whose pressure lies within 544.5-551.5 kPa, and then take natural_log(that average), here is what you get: 5.29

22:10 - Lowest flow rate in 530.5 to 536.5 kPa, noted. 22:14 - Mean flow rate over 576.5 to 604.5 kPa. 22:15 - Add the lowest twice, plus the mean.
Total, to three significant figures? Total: 596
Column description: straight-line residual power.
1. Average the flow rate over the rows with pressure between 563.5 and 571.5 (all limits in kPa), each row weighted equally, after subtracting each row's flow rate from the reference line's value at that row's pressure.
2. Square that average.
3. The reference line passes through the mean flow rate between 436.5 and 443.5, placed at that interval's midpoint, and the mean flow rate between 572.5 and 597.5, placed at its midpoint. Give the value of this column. 838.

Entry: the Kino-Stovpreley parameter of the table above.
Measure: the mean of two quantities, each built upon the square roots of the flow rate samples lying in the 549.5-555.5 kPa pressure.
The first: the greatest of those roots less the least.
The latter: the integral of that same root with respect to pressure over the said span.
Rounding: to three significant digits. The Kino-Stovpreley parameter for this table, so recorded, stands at 40.5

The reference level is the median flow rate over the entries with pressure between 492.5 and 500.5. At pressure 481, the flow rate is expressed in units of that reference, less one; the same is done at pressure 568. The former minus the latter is -0.19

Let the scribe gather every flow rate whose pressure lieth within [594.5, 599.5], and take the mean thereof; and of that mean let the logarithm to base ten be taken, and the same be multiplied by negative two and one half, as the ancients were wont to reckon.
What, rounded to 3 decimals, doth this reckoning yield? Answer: -5.537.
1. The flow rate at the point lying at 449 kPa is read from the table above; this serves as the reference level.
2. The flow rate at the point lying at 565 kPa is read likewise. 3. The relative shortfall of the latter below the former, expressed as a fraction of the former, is -0.16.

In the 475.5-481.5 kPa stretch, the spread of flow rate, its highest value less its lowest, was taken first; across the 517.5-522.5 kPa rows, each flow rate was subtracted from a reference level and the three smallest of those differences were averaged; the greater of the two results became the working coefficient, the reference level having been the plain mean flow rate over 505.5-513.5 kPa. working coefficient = 28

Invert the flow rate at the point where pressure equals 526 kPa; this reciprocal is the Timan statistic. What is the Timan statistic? 0.0049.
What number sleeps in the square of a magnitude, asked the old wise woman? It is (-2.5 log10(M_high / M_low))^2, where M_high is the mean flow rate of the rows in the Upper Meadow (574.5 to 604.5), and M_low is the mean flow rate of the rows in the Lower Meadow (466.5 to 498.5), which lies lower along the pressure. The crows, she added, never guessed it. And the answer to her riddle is 0.011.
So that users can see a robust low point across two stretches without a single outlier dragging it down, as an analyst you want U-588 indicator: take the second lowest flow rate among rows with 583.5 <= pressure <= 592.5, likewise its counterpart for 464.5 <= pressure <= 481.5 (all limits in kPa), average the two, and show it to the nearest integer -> 175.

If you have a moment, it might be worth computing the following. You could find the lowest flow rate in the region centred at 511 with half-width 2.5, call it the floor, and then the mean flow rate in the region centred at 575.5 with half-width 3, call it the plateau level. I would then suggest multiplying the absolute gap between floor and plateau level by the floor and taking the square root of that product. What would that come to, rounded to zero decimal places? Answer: 56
